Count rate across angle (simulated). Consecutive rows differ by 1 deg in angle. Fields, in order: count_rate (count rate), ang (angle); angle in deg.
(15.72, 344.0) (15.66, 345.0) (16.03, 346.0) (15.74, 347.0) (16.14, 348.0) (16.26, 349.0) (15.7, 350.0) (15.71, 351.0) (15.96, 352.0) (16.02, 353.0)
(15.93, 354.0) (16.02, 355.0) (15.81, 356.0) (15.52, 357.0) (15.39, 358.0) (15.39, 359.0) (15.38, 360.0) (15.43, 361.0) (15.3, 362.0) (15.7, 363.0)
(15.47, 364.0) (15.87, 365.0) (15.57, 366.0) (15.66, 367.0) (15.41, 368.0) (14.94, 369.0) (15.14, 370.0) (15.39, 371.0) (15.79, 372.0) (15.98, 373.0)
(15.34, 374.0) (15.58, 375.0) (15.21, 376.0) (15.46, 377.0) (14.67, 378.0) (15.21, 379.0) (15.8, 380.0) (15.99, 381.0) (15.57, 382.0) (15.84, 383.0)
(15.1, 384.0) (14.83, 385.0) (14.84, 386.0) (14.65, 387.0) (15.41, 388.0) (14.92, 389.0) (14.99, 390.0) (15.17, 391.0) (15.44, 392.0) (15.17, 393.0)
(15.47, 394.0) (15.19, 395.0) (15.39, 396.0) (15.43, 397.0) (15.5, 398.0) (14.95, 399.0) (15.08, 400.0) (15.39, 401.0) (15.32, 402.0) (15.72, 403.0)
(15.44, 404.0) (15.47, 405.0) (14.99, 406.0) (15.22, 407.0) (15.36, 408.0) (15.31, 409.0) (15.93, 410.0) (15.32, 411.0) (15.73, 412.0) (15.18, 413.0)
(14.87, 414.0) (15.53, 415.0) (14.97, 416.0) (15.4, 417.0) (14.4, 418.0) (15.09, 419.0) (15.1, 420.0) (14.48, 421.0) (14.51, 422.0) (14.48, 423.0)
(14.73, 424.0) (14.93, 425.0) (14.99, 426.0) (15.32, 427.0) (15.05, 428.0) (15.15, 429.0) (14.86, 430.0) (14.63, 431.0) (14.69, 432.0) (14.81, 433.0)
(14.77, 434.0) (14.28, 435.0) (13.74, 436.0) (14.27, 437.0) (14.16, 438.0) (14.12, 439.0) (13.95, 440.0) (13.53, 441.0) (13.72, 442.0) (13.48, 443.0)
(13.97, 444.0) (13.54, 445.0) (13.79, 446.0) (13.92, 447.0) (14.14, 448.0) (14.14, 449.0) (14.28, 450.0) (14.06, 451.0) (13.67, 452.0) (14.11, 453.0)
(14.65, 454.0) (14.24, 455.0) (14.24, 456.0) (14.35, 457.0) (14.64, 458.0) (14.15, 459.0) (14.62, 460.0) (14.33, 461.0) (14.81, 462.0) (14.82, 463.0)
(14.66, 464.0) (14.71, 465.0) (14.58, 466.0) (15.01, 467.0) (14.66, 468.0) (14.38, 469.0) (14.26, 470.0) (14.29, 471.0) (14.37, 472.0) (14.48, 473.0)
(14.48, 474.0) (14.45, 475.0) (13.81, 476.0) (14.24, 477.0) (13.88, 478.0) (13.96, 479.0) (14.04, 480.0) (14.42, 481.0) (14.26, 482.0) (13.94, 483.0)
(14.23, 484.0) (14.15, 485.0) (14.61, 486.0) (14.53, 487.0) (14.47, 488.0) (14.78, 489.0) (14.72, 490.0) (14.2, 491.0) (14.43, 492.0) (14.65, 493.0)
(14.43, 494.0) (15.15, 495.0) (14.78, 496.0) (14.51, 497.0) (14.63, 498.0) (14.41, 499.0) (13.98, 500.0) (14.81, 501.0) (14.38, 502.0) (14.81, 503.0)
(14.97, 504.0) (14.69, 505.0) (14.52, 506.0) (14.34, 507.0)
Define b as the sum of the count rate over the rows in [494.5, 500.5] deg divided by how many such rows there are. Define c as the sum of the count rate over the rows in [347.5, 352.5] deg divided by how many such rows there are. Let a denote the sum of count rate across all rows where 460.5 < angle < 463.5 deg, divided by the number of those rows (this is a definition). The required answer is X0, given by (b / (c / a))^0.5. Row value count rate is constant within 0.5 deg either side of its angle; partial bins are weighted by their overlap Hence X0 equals 3.66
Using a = 14.7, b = 14.6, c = 16.0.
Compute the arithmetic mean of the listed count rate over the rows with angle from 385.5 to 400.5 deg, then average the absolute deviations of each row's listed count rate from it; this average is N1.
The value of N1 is 0.22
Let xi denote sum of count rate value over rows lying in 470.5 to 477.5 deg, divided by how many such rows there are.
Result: 14.30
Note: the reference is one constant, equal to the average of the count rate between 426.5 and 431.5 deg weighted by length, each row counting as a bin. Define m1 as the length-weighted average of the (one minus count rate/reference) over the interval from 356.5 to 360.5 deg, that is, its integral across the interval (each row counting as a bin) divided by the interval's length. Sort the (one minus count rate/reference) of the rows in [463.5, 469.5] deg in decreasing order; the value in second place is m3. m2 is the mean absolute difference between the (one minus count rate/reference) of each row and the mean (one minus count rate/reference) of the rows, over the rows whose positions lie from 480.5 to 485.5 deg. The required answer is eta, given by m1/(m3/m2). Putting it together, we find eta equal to -0.01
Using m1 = -0.03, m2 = 0.0083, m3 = 0.03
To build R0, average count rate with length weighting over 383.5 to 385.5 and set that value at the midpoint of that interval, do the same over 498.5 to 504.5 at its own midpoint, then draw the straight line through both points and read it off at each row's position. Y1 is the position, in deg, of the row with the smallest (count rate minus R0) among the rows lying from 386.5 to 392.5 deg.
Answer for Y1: 387.0 deg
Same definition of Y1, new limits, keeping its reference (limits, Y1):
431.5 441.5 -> 441.0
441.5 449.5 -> 443.0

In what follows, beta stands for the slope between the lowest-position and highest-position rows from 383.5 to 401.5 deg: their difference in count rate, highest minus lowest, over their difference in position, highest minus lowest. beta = 0.017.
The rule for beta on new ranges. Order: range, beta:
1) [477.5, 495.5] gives 0.075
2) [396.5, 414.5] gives -0.033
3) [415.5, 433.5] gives -0.009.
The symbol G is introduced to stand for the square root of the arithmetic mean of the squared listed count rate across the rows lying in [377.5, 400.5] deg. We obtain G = 15.2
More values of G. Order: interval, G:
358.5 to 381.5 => 15.5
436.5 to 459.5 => 14.1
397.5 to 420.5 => 15.3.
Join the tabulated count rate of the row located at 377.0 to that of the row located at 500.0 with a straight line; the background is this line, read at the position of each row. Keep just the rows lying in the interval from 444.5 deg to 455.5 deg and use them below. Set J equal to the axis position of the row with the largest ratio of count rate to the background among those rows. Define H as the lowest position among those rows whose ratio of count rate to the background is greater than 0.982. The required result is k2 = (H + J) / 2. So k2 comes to 454.0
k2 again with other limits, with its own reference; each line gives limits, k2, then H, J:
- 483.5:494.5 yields 486.5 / 484.0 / 489.0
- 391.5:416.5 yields 401.0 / 392.0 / 410.0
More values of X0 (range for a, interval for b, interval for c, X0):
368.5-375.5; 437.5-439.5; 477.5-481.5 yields 3.94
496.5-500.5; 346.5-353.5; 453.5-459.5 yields 3.99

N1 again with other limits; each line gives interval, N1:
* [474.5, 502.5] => 0.26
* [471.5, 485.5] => 0.20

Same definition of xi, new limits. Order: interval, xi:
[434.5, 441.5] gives 14.01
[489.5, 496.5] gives 14.62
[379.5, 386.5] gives 15.42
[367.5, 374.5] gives 15.43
